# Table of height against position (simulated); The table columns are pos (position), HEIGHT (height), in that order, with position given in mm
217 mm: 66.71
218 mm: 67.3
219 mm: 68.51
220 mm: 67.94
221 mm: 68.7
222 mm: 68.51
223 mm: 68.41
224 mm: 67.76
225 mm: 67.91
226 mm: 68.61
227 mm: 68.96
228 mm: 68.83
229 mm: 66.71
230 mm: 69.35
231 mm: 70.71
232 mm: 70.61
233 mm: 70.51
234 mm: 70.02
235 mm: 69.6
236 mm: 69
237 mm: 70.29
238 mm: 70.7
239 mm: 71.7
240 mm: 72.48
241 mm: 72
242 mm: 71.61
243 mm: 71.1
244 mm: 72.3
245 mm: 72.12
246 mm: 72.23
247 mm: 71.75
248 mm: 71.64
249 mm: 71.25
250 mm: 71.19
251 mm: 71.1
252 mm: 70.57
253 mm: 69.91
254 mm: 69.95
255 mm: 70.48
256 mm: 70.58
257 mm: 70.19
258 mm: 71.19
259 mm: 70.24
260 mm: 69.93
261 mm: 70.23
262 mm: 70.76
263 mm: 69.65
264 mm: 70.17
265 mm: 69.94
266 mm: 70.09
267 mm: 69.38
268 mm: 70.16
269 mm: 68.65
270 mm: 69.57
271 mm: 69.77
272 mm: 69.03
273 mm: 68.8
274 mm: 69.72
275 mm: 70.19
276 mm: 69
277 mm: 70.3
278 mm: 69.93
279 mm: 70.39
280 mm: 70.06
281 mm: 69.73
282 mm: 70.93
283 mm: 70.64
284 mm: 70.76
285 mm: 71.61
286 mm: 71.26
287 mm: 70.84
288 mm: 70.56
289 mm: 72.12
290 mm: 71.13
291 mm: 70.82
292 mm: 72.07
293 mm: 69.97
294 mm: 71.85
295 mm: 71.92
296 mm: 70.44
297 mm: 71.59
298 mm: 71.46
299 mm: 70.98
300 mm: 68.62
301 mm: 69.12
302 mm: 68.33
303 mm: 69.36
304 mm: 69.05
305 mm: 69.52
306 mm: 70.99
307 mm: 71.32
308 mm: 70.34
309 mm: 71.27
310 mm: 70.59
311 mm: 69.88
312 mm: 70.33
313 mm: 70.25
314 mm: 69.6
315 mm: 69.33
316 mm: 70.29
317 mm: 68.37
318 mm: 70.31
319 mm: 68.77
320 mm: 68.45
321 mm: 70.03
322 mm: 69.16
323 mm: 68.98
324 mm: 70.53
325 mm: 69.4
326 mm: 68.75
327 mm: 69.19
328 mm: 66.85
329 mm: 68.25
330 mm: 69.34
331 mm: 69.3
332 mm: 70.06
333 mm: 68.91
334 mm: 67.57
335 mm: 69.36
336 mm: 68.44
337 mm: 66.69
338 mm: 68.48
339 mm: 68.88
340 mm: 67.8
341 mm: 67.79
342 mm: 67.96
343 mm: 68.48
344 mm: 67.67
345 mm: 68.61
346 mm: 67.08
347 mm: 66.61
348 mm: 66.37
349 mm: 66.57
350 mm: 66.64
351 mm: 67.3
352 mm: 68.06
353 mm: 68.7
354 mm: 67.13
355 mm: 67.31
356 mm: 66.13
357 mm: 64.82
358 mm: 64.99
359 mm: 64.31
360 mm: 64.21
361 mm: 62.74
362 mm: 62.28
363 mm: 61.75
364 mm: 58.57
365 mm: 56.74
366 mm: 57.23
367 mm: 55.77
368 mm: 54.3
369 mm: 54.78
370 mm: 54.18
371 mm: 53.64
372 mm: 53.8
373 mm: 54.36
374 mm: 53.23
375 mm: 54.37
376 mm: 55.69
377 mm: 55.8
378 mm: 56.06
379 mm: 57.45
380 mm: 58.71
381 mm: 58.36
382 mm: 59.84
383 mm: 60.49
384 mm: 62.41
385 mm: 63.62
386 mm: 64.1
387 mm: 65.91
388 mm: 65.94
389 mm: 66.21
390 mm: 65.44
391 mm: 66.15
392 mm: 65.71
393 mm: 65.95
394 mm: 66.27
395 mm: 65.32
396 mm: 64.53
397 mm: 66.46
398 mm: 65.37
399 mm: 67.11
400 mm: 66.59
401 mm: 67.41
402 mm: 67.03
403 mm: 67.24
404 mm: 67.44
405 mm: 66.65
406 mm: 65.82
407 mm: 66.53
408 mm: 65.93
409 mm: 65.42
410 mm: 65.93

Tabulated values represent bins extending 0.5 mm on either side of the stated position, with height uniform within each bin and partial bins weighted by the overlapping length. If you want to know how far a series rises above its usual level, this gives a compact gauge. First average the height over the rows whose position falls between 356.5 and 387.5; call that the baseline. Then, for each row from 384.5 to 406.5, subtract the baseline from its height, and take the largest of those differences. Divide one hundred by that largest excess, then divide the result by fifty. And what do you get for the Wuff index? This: 0.23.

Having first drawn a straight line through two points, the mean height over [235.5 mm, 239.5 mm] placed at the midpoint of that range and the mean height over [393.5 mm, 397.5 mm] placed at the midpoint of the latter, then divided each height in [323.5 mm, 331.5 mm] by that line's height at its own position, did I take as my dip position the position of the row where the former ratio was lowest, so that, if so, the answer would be 328 mm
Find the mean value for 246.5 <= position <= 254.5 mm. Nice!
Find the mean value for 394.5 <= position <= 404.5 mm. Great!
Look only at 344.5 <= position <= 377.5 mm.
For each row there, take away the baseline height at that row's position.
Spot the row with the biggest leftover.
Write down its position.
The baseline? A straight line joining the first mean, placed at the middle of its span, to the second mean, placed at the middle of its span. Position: 353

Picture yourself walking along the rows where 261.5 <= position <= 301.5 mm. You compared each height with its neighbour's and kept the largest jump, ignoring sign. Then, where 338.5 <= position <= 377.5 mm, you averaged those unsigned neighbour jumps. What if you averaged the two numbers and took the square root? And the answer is 1.3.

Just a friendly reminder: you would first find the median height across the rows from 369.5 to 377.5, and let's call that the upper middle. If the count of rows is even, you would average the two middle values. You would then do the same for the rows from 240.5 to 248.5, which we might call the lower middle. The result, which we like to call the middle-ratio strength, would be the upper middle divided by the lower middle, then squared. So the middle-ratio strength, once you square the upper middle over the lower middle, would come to 0.57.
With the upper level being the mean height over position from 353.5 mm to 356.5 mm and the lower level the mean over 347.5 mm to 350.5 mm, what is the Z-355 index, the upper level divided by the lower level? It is 1.00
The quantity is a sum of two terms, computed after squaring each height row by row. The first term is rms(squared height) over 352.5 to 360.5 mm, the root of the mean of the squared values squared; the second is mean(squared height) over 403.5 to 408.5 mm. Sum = 8776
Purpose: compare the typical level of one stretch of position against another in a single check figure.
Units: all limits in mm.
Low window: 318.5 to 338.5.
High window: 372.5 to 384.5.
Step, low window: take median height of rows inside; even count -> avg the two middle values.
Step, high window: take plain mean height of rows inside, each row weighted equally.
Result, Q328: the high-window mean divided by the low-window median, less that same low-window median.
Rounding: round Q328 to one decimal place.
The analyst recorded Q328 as -68.1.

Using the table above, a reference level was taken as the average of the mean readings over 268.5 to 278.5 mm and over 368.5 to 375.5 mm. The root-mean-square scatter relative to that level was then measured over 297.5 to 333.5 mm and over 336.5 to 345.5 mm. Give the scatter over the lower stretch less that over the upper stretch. 1.6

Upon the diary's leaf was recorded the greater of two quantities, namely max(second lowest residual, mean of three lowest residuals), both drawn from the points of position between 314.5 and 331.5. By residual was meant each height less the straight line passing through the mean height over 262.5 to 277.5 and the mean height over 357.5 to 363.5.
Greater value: 2.0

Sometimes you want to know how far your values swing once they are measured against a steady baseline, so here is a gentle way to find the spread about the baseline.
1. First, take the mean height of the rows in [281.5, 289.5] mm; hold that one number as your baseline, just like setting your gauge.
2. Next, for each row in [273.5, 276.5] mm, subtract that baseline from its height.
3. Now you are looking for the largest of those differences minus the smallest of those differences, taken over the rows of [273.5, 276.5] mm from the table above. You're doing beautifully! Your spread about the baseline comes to 1.2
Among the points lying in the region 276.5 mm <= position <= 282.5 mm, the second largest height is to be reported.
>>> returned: 70.39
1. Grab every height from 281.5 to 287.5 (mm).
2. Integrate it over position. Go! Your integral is 426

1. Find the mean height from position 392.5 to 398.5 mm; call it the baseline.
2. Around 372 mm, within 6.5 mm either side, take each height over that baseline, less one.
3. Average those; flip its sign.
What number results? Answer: 0.16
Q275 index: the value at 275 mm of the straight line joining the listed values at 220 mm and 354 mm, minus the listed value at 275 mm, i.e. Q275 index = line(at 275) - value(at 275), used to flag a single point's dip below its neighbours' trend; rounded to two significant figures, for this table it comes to -2.6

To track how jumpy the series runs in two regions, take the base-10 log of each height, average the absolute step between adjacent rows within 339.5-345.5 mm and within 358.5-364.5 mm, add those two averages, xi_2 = 0.0112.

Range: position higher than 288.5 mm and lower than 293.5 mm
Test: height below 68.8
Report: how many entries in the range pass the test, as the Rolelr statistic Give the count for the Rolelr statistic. 0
